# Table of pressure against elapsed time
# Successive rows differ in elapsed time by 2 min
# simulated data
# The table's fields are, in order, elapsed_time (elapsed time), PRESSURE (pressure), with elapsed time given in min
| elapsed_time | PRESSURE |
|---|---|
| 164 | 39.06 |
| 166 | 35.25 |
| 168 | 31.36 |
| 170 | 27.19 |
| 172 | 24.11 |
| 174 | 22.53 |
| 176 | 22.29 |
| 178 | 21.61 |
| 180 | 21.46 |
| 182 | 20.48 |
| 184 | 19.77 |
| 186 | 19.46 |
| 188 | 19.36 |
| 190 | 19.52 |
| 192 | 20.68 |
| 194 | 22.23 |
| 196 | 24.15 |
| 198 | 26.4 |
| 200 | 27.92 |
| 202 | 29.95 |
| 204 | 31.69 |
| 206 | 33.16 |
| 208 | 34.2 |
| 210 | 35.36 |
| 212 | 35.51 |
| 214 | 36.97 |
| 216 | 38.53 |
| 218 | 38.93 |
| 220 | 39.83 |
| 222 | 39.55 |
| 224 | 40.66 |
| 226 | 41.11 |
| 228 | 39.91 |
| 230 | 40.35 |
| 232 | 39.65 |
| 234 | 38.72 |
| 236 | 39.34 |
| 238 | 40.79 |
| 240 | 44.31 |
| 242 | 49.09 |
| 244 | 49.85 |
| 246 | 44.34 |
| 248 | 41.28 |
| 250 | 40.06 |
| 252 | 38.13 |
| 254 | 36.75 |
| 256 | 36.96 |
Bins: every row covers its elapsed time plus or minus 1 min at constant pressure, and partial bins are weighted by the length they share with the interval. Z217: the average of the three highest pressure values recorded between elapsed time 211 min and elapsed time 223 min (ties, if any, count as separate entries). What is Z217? 39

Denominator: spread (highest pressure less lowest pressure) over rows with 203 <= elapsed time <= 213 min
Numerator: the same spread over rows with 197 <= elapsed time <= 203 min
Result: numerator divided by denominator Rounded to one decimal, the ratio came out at 0.9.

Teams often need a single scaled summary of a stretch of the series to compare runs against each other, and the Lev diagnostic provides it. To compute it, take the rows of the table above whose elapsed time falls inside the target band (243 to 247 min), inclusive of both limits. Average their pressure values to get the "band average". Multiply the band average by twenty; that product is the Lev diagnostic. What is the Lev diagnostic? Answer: 942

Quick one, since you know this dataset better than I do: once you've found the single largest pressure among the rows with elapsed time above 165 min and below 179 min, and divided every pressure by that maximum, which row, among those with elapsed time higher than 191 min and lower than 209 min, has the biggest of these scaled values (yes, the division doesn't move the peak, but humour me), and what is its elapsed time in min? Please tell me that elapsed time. 208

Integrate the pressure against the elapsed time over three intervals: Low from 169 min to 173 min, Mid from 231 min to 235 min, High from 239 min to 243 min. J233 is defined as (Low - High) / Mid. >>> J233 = -0.54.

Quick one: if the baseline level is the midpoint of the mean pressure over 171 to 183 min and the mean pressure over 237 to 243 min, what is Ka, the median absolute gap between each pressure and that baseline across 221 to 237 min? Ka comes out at 6.4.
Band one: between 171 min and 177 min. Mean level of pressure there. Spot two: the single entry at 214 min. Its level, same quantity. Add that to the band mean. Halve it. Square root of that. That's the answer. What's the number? 5.47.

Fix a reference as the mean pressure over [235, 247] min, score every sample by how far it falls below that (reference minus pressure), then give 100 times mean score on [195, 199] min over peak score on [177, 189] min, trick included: 77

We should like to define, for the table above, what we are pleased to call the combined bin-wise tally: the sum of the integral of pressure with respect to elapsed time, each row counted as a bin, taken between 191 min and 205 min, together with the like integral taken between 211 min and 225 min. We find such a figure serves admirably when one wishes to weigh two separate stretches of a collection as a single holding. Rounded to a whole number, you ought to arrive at 906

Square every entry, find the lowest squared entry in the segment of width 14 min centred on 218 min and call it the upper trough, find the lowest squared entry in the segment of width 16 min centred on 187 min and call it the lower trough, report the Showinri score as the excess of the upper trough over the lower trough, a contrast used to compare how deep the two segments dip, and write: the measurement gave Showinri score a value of 886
